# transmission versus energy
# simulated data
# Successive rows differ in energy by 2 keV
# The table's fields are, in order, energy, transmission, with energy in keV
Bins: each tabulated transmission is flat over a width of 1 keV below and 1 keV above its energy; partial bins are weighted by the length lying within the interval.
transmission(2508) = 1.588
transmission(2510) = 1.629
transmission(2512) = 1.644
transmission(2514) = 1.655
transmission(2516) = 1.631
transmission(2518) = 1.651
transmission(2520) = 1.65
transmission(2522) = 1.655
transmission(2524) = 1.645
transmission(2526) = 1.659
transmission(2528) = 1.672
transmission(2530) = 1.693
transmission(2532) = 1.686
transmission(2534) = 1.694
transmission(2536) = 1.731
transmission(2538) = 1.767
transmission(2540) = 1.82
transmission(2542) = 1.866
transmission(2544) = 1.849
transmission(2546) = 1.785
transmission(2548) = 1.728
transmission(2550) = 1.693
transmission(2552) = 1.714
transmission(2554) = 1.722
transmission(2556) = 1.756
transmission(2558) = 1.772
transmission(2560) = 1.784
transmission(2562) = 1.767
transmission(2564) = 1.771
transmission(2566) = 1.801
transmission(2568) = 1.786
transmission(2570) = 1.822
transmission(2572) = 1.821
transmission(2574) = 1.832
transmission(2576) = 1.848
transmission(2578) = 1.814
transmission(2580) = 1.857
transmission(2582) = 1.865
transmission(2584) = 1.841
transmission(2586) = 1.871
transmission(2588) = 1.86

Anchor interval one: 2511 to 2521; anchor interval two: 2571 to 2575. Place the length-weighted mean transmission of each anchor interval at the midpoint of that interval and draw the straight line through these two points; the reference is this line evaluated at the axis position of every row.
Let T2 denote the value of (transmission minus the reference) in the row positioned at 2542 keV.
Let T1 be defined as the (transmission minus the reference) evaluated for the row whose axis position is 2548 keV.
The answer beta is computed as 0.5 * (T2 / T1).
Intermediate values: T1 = -0.019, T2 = 0.138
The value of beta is -3.5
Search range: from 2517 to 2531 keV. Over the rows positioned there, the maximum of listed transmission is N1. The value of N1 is 1.693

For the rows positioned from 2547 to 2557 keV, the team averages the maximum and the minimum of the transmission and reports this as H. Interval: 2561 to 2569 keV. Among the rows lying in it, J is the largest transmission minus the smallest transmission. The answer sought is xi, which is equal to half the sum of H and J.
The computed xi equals 0.88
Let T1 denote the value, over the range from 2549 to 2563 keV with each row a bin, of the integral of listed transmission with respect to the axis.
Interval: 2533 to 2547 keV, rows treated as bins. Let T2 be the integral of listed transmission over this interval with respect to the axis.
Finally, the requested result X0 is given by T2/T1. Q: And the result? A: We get 1.02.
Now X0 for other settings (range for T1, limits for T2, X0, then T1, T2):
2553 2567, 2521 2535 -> 0.95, 24.7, 23.4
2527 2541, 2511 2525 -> 0.96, 24.1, 23.1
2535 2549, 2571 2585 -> 1.03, 25.1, 25.8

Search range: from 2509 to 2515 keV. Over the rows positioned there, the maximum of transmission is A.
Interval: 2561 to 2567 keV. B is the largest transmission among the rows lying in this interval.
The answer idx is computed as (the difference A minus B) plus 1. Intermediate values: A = 1.655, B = 1.801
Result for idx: 0.85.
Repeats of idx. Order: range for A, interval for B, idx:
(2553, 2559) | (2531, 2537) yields 1.04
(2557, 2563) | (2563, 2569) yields 0.98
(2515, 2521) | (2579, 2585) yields 0.79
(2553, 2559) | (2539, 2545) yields 0.91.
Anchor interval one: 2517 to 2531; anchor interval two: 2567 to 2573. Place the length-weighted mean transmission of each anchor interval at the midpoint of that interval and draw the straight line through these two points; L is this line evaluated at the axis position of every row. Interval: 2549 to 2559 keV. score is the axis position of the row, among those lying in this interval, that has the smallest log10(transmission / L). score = 2550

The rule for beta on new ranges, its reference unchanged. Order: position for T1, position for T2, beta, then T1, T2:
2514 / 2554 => -1.5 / 0.015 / -0.044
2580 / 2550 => -3.6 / 0.008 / -0.061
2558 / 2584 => 1.4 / -0.007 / -0.020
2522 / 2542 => -6.8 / -0.010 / 0.138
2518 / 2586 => -1.1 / -0.002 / 0.003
